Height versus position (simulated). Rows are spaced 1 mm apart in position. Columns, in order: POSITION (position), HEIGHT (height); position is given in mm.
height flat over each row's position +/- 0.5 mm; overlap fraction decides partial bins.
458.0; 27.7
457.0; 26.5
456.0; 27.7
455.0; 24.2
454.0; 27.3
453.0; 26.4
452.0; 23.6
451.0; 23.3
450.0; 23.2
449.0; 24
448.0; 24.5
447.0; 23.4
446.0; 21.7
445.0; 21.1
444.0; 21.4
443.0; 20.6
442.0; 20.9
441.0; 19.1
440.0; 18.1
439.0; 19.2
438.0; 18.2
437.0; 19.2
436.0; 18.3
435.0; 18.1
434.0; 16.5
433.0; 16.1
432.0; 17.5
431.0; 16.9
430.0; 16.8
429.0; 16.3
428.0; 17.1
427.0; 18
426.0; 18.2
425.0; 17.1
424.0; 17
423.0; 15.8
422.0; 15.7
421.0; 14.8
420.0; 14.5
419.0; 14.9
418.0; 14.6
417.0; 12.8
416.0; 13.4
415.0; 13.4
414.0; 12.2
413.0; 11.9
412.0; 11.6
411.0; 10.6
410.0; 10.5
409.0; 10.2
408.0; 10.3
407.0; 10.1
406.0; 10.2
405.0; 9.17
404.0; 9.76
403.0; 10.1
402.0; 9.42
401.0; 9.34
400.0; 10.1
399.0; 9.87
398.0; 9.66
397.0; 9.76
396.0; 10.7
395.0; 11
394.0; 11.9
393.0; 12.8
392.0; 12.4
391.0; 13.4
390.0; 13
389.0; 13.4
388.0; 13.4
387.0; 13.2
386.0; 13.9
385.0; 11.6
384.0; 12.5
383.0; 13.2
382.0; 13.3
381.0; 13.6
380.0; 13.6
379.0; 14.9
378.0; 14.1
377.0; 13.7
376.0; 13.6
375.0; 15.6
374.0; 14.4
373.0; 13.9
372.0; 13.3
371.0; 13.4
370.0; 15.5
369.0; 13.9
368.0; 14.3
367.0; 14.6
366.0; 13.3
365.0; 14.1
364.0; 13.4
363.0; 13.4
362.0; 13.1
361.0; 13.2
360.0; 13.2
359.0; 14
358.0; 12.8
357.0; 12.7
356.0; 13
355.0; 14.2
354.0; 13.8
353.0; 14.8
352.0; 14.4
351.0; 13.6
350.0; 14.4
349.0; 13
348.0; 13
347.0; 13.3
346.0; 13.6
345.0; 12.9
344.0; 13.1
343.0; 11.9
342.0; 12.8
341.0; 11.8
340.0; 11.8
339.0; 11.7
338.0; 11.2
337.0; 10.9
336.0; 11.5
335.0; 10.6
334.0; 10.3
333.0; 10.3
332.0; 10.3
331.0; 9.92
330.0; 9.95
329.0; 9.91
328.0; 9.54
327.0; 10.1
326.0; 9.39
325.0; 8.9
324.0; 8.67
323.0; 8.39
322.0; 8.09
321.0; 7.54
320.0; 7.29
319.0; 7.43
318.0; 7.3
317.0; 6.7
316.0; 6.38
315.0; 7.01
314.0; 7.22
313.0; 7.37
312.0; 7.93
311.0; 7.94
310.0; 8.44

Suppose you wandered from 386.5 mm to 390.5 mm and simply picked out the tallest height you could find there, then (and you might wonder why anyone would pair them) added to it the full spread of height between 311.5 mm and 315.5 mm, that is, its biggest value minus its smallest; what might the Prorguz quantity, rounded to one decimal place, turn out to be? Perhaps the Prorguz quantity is 14.3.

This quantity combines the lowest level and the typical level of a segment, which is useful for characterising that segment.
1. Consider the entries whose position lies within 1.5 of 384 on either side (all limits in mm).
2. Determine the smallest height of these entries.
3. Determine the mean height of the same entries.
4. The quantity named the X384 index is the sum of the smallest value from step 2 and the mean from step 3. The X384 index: 24.0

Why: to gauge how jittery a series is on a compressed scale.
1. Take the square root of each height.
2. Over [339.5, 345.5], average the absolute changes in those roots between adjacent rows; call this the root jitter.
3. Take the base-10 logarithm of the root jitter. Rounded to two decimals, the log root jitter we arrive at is -1.03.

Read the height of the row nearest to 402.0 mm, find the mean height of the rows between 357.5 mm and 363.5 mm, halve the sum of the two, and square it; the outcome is 129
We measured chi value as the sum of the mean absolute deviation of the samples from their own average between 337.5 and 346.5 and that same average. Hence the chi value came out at 13.0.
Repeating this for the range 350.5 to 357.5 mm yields 14.4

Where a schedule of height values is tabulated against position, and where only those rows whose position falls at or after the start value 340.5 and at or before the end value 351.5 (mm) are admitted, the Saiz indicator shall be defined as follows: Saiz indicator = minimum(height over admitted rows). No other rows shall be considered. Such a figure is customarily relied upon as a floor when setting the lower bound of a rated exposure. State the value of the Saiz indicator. 11.8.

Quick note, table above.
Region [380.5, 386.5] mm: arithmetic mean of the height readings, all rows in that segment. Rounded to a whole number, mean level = 13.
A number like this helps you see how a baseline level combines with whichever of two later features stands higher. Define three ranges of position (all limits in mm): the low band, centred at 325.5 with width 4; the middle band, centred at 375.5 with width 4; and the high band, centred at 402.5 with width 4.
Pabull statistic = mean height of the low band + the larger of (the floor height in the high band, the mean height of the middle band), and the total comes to 24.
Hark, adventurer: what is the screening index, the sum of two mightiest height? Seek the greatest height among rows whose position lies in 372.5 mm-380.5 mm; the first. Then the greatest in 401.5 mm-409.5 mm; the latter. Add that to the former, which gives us 25.9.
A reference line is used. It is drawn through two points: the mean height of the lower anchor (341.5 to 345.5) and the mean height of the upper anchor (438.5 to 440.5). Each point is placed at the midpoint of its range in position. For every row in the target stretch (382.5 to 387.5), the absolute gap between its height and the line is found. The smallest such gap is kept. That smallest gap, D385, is 1.42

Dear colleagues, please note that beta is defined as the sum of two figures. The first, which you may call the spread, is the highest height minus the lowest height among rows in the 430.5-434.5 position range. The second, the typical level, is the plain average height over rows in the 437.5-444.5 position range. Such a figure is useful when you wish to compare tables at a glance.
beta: 21.0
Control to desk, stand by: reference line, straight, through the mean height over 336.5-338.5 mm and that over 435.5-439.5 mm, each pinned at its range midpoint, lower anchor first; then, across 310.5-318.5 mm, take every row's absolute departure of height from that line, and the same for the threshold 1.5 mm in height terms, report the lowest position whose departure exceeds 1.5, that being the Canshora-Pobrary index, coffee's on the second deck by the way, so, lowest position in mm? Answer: 313.0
